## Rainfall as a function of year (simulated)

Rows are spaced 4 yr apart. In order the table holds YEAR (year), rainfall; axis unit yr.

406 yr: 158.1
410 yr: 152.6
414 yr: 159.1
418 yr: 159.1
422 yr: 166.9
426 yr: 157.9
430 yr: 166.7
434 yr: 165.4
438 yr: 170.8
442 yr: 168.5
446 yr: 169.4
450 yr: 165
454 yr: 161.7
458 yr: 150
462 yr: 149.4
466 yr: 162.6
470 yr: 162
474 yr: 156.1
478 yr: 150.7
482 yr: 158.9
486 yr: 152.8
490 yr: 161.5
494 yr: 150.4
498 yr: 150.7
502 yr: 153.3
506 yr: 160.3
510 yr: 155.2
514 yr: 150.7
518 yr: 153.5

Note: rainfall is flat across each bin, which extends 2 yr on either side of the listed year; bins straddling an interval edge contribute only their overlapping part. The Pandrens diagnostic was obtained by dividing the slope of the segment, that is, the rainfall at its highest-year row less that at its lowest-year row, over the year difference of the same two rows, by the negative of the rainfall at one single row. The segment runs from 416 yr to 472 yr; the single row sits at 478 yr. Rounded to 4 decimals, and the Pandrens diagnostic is -0.0004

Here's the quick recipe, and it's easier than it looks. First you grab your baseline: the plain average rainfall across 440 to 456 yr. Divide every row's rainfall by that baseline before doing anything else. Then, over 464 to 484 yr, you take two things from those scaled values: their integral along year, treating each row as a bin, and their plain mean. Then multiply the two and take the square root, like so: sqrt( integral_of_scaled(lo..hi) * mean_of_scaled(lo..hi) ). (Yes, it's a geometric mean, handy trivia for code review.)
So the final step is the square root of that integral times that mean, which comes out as 4.25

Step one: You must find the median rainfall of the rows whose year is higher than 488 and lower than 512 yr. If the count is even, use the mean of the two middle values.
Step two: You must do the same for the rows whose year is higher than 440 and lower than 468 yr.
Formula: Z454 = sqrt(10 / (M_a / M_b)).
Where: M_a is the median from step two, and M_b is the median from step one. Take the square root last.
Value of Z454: 3.08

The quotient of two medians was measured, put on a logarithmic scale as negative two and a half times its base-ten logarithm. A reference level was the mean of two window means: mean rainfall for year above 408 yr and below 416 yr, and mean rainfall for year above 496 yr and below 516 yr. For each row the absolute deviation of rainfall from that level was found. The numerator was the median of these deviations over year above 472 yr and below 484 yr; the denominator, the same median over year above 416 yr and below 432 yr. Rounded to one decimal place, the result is 0.8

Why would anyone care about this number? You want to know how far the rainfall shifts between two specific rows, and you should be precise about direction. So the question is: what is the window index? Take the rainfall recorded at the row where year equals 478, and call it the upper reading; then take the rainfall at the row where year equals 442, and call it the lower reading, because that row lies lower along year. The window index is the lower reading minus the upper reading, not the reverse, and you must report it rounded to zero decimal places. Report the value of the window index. 18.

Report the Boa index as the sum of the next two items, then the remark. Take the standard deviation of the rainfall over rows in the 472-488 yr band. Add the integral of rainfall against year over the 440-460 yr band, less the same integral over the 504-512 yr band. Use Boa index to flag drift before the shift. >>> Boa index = 2000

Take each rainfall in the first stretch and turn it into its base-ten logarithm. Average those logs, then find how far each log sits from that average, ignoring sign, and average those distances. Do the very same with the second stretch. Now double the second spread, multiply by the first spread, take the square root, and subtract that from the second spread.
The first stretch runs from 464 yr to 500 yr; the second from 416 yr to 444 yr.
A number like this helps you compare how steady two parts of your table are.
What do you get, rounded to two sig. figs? -0.0058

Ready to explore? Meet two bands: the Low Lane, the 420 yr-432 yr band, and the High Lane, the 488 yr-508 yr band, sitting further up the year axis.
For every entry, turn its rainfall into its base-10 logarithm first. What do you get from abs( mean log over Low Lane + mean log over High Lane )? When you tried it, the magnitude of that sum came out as 4.41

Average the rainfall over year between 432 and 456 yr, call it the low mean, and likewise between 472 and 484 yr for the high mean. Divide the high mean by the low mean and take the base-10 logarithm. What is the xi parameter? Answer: -0.031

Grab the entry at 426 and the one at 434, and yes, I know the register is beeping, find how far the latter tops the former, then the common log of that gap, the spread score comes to 0.88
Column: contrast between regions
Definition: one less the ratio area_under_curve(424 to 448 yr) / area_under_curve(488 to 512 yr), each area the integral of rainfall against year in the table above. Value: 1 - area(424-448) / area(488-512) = -0.072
